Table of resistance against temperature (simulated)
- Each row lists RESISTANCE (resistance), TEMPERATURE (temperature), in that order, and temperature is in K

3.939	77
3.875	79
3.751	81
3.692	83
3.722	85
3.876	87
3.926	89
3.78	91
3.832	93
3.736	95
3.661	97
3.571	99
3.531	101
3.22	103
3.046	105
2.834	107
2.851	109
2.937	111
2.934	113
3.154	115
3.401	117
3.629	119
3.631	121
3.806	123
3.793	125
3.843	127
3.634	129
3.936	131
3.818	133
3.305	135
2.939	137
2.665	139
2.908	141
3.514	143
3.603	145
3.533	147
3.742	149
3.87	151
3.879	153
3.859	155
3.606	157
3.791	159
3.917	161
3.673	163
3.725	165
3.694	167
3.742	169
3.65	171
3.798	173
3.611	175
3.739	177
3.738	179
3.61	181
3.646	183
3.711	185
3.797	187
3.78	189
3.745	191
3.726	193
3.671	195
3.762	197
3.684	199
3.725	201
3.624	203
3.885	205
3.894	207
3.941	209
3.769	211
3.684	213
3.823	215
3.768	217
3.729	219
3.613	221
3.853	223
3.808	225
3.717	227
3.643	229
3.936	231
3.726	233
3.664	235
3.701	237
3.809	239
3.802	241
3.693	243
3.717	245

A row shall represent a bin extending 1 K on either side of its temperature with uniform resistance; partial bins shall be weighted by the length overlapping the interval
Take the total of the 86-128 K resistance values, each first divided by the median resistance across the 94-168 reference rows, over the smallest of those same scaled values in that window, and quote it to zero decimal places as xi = 26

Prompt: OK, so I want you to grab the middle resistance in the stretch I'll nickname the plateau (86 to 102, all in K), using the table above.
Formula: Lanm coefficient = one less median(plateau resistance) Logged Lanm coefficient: -2.758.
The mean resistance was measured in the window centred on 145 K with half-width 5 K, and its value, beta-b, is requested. 3.46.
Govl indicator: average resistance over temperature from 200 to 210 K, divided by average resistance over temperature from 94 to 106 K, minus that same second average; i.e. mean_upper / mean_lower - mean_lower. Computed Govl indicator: -2.4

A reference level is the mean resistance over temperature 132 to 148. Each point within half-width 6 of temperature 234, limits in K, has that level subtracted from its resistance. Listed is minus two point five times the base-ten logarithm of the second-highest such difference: 0.70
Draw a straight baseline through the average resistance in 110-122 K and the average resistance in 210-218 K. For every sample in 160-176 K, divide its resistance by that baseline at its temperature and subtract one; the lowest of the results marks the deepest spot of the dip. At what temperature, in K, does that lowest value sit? 175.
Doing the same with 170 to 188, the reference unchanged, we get 181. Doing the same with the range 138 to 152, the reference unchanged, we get 139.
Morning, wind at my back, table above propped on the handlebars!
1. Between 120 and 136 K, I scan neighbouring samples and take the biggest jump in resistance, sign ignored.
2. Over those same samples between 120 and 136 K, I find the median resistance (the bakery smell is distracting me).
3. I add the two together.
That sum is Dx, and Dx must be 4.31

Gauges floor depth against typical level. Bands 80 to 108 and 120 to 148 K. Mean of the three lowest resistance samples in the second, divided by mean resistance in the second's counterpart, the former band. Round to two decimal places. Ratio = 0.79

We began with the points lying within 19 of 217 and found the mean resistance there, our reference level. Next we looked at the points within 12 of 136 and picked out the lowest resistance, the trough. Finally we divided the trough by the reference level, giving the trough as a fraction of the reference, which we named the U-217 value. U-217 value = 0.71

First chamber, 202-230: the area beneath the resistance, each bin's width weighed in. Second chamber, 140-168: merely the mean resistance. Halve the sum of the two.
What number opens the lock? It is 54.6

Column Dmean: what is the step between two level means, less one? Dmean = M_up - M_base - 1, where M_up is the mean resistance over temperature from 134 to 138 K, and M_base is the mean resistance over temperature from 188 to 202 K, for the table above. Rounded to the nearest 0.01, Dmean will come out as -1.61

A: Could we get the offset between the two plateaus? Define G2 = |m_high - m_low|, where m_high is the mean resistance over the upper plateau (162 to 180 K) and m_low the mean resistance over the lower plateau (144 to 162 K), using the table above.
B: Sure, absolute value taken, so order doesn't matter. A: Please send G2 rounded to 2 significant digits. 0.048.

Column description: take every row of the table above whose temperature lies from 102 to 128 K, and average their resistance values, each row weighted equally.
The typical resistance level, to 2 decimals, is 3.31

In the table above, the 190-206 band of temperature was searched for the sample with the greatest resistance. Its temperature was 205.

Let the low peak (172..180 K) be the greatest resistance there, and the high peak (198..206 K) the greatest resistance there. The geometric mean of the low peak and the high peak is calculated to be 3.84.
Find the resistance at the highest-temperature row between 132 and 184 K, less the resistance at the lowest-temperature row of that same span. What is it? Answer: -0.2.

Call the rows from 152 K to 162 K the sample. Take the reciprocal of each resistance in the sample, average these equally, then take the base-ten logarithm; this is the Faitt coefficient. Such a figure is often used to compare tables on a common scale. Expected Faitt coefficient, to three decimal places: -0.581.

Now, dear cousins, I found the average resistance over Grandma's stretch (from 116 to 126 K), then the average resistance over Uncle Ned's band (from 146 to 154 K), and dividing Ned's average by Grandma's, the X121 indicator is 1.03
